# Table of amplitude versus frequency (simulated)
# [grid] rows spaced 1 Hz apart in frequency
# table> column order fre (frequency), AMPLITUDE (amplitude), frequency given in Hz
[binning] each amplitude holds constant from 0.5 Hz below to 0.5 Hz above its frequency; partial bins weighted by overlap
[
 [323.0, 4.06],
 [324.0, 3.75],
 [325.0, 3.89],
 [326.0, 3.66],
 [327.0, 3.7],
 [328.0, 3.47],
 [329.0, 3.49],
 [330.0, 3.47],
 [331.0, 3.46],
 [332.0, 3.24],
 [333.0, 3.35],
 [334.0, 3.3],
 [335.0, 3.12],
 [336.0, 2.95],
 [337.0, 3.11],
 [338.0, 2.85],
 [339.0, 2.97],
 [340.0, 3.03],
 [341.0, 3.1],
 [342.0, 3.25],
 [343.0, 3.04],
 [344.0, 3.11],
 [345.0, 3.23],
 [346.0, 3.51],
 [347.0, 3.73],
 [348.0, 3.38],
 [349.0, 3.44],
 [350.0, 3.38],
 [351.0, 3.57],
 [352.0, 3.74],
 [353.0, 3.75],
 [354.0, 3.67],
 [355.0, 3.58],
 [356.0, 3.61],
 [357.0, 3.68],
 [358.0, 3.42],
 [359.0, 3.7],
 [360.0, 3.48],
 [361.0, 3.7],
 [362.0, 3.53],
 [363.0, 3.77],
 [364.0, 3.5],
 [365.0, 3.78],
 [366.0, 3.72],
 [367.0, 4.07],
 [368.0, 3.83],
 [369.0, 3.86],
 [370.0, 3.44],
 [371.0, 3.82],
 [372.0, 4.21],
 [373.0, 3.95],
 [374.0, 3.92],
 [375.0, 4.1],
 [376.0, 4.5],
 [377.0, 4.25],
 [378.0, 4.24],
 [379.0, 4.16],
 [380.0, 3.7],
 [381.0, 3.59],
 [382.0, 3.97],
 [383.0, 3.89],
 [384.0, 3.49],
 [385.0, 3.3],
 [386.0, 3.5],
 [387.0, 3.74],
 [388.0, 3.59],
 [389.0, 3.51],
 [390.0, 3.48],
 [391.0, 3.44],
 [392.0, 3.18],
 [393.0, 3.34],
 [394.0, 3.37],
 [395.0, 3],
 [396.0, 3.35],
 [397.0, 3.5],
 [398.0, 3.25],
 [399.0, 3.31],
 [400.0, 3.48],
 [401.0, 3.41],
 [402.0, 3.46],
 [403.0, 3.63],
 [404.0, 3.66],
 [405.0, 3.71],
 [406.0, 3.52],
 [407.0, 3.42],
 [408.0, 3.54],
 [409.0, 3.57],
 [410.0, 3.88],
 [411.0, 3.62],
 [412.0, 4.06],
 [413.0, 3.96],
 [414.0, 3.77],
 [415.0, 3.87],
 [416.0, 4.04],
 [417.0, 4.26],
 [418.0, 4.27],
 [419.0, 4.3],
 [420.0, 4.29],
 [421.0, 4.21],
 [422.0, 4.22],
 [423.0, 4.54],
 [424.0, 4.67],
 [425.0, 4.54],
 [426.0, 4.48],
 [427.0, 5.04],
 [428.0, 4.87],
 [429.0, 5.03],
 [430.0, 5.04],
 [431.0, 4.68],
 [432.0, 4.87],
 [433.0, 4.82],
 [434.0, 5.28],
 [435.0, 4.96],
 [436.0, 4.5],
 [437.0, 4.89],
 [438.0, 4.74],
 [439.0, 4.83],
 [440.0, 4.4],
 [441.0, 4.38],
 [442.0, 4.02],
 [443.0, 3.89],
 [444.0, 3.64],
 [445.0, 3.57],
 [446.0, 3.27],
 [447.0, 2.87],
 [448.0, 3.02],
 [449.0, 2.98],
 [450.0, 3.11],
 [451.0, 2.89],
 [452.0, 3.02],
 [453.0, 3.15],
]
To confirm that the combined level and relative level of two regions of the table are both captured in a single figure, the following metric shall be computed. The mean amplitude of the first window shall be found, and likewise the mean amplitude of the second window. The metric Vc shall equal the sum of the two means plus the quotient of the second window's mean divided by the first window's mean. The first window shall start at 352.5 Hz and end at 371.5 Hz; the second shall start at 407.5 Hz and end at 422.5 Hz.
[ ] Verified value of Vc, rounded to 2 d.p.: 8.75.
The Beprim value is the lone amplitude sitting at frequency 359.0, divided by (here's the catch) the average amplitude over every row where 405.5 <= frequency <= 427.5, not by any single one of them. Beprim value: 0.90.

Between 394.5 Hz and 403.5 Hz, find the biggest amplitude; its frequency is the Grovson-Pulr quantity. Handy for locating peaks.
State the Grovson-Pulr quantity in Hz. 403.0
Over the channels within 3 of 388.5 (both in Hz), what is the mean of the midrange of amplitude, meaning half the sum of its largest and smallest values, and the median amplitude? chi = 3.55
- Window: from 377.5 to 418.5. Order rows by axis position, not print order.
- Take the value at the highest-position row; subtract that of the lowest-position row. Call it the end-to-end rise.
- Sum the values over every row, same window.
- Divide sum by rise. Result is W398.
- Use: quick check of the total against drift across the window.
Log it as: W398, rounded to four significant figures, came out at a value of 4968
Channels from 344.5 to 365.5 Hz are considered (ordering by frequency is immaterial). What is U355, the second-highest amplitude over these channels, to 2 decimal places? 3.77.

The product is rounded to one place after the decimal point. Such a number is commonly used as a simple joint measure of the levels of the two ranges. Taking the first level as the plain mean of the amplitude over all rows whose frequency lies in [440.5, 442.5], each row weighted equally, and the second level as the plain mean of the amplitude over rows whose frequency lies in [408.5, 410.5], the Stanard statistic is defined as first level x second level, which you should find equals 15.6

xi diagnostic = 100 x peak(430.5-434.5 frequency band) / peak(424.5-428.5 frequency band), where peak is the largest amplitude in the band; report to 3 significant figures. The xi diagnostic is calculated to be 105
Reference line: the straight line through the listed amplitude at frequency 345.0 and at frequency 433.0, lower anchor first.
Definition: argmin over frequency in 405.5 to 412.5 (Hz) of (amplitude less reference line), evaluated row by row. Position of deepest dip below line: 407.0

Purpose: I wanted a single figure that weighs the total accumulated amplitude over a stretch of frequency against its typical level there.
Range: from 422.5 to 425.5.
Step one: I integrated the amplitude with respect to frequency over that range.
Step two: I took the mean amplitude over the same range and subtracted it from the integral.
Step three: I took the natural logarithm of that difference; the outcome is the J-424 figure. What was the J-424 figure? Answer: 2.2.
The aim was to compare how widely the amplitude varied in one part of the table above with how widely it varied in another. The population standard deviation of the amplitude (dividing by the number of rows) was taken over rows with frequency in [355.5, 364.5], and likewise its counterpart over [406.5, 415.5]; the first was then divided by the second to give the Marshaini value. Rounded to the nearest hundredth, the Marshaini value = 0.56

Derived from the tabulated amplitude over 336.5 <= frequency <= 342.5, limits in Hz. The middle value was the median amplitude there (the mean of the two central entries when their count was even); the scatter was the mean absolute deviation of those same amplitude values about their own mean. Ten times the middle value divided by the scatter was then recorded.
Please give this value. 301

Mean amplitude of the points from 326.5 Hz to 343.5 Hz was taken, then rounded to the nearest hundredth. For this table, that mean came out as 3.23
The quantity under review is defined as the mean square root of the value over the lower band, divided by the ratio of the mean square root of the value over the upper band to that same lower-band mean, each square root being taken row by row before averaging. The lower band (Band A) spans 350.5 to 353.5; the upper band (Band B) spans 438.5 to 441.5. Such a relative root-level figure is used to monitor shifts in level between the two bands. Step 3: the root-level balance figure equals 1.73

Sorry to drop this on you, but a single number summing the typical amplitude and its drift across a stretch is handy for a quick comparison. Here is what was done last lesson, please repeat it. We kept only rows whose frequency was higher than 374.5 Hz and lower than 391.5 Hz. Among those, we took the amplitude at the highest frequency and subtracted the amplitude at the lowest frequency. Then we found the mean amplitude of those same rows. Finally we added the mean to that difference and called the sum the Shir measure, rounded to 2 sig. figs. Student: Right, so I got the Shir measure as 3.1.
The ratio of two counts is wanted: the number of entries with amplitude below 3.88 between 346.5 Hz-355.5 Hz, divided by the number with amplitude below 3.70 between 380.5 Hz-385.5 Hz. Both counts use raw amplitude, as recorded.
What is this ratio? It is 3.0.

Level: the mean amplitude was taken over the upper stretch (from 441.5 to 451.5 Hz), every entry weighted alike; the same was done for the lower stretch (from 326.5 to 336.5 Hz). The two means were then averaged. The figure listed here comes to 3.34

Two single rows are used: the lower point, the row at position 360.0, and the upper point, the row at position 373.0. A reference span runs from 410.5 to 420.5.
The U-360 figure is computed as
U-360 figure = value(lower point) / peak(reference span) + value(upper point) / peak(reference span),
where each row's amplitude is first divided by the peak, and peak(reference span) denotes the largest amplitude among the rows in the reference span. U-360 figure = 1.73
